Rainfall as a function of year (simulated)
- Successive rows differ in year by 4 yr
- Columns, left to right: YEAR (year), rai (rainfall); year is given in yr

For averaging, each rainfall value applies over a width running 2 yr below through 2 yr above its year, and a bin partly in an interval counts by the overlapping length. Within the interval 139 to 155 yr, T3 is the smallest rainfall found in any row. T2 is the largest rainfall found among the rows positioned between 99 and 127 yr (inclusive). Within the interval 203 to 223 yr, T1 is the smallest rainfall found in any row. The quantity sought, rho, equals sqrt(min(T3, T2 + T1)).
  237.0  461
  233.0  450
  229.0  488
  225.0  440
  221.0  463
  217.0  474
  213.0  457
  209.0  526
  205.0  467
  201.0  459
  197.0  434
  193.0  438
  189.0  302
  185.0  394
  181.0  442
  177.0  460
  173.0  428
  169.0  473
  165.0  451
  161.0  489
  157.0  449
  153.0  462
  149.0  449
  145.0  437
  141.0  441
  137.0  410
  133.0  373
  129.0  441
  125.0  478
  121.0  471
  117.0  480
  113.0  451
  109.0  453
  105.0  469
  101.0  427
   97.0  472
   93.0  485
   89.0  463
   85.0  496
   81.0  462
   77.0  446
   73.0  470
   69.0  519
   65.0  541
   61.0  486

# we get 20.9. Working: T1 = 457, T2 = 480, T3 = 437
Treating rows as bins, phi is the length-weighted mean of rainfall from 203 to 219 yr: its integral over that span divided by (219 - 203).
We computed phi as 481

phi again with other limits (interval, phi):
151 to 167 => 463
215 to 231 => 466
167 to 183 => 451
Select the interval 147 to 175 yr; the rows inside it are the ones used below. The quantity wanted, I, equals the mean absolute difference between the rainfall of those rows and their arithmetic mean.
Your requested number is 15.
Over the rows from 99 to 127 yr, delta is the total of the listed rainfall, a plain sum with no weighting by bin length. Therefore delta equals 3229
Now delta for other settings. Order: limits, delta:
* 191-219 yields 3255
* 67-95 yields 3341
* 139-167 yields 3178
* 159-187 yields 3137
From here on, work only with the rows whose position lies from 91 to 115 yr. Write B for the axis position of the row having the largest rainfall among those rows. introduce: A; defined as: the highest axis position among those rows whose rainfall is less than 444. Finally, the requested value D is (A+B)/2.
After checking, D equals 97 yr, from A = 101.0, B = 93.0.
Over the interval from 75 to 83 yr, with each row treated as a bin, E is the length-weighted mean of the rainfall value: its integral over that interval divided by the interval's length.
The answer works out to 454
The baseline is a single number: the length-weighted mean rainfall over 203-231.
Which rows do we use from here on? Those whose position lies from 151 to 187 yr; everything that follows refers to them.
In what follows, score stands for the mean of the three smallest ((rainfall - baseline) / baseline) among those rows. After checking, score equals -0.110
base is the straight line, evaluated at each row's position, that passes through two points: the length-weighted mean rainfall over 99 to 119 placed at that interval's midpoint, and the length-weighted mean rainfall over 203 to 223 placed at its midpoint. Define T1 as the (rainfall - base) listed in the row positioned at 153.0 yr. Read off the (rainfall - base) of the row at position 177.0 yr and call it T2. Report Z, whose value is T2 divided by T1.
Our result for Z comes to 3.3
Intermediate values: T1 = -3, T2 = -10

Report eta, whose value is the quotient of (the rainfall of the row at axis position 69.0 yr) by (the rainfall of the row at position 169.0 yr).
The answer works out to 1.10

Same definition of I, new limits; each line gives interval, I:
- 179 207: 41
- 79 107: 15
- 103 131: 13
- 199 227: 17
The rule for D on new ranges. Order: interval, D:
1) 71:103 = 93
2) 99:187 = 173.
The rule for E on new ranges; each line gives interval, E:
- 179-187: 418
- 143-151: 443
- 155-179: 458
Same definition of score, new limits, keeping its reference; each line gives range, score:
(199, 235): -0.052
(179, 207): -0.205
